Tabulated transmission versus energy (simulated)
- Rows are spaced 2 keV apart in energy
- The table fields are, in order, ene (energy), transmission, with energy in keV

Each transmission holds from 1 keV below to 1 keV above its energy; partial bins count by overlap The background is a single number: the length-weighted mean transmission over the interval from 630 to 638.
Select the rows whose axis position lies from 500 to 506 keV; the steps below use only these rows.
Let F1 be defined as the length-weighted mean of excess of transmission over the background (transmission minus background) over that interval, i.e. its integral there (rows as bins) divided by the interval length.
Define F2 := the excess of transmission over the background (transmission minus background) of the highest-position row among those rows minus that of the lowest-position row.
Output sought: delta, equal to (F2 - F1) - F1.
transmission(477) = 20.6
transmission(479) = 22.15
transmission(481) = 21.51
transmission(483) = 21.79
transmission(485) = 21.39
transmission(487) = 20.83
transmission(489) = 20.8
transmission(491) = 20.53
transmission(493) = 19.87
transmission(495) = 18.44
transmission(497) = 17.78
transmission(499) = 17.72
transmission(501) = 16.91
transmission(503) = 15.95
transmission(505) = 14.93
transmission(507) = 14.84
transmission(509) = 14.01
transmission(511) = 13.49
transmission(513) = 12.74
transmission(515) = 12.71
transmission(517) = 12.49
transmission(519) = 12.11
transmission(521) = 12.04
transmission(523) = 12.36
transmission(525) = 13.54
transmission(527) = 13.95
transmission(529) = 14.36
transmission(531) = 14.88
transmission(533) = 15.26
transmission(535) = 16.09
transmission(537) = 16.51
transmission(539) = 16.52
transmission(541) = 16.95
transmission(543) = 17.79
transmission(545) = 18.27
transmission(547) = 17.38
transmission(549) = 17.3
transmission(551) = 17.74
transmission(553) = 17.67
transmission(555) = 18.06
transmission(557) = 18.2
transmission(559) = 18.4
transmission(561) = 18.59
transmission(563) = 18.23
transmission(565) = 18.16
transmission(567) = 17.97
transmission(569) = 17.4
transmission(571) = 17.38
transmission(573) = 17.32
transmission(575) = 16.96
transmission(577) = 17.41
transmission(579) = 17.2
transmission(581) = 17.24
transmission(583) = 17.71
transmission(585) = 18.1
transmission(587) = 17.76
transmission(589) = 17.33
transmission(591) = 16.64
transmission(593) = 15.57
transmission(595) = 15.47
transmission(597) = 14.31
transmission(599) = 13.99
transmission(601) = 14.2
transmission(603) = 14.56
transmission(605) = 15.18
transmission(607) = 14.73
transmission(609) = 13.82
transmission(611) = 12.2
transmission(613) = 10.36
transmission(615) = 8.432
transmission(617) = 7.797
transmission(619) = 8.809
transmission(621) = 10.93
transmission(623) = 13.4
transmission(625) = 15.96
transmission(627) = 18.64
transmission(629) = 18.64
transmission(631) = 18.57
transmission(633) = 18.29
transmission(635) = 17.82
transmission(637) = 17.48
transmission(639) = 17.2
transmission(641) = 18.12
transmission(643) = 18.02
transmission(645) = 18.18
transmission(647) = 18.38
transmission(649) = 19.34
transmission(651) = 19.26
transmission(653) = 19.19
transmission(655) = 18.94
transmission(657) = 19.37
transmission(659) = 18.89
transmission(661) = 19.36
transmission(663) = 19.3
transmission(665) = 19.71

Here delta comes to 2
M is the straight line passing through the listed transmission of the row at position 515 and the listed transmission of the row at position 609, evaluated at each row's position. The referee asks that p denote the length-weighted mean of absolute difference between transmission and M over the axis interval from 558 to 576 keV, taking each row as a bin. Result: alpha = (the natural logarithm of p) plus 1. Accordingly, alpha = 2.50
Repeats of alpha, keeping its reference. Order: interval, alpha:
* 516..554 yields 1.99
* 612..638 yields 2.36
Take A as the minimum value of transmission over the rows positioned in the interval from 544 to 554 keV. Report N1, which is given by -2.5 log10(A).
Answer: -3.10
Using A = 17.3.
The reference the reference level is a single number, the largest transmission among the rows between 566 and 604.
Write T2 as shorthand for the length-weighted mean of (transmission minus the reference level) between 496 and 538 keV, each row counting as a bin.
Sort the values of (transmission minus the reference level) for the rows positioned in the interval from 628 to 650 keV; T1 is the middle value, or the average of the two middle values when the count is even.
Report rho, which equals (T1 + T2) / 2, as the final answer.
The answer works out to -1.8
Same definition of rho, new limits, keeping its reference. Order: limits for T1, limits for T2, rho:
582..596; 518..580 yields -1.2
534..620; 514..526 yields -3.2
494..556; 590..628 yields -3.4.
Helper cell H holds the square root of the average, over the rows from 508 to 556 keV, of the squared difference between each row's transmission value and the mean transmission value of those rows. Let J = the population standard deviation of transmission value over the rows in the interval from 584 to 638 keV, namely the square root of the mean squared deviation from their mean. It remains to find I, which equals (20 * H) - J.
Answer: 40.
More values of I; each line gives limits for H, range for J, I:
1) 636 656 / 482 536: 11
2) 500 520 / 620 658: 28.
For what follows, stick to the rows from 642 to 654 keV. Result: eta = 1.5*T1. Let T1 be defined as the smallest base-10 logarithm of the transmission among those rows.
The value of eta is 1.88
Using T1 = 1.26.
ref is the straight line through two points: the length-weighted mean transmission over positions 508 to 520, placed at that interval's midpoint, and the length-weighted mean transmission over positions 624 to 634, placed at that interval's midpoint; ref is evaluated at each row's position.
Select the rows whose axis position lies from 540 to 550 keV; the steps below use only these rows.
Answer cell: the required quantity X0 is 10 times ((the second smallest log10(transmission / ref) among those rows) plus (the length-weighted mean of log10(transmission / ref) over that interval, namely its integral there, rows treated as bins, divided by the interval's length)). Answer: 1.7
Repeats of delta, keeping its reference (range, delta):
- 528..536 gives 8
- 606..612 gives 6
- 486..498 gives -6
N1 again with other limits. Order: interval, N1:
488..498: -3.12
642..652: -3.14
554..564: -3.14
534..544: -3.02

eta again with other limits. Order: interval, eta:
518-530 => 1.62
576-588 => 1.85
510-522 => 1.62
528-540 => 1.74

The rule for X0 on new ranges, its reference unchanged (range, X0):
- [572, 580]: 0.8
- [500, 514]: 0.9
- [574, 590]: 0.7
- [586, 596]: -0.2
